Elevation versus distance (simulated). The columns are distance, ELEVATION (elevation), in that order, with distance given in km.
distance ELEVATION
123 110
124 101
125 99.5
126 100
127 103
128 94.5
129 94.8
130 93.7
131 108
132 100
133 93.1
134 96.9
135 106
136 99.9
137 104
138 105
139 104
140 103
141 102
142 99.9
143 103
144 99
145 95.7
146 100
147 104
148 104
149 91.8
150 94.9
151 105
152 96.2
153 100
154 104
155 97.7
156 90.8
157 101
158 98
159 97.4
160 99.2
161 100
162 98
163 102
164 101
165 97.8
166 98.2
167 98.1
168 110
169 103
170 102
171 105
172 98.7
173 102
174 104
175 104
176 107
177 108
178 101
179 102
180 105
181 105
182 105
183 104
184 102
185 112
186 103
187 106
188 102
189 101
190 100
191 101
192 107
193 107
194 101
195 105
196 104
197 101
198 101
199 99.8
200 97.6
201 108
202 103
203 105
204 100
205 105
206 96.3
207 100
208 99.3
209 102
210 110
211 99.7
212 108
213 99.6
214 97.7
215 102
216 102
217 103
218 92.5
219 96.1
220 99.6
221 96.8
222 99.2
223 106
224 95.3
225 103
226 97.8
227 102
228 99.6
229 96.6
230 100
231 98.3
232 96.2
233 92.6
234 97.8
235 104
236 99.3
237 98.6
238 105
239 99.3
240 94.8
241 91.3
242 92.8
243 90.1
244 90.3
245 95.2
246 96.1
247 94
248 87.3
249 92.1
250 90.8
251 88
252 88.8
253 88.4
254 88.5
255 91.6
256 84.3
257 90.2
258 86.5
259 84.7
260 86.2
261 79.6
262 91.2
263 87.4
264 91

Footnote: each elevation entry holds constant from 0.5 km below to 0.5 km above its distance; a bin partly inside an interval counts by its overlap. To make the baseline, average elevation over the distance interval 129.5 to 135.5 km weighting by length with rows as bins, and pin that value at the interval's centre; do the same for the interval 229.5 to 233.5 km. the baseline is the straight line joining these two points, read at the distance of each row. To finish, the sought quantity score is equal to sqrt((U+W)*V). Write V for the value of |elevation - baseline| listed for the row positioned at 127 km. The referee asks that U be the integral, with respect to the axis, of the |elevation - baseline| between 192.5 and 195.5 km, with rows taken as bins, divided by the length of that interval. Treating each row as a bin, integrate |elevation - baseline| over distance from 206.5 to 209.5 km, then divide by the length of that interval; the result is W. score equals 6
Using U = 6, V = 3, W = 3.0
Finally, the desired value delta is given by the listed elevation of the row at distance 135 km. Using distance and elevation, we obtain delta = 106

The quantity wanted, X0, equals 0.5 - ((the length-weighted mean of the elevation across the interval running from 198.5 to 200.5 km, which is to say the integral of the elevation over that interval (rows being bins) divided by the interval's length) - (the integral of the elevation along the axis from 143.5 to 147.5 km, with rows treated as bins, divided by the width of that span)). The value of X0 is 1.5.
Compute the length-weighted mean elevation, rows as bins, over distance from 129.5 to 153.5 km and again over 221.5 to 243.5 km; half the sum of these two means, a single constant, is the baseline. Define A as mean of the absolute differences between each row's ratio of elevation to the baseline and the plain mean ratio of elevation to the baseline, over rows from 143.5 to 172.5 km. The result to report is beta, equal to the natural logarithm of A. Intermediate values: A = 0.031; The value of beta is -3.47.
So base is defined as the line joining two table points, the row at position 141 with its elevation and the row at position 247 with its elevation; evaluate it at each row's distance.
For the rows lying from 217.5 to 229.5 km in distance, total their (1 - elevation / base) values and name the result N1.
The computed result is -0.4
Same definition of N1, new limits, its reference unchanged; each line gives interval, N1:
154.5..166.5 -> 0.3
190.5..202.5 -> -0.6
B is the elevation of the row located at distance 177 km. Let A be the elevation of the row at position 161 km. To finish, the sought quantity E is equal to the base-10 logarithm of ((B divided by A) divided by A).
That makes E -1.97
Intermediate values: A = 100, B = 108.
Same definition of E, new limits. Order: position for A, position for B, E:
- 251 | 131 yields -1.86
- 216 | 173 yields -2.01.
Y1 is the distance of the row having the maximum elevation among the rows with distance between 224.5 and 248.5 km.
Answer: 238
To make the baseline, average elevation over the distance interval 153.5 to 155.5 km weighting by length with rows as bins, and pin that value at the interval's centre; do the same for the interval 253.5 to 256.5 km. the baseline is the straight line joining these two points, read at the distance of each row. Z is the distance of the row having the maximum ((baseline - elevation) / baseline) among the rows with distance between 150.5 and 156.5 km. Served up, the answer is 156 km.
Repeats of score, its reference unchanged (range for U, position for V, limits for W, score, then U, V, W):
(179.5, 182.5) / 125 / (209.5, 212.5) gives 2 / 7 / 0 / 8.5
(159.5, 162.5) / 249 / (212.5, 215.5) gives 4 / 1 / 4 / 2.5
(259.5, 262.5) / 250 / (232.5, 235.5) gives 9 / 10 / 5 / 4.2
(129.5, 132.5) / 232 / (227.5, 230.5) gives 2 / 5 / 1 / 2.1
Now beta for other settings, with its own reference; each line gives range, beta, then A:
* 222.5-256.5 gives -3.09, 0.046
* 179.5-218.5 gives -3.51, 0.030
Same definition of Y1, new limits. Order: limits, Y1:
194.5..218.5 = 210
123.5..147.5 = 131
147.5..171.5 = 168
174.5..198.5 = 185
